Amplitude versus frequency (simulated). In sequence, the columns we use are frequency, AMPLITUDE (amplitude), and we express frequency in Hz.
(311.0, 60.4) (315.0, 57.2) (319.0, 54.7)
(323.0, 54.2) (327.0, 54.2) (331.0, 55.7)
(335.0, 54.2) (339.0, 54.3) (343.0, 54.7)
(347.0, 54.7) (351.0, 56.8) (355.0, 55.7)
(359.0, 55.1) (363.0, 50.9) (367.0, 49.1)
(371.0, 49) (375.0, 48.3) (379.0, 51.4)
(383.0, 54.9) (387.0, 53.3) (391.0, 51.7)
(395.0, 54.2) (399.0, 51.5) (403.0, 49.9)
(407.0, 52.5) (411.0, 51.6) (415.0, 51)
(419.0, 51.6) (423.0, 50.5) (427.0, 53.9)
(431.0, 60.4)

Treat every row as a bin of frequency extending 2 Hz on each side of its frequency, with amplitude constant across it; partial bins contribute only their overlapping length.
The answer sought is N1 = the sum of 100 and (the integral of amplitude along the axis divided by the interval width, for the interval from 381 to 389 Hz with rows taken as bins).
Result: 154.1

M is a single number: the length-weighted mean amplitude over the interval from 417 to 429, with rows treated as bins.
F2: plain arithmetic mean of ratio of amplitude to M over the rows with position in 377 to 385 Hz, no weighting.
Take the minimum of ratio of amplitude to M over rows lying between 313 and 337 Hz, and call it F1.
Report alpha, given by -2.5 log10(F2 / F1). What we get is 0.02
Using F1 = 1.04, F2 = 1.02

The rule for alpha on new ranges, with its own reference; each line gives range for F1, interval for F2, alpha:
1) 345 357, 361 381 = 0.10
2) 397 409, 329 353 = -0.11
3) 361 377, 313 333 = -0.14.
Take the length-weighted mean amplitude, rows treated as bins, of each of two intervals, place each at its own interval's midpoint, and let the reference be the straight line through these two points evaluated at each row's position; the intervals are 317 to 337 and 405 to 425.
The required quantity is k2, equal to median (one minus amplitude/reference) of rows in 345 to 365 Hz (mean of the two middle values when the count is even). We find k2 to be -0.031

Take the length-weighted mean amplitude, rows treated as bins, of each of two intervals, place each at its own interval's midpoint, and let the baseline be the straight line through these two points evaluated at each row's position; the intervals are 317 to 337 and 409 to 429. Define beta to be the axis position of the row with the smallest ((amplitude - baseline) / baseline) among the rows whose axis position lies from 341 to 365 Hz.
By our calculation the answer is 363.0 Hz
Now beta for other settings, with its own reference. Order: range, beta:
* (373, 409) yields 375.0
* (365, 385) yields 375.0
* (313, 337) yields 323.0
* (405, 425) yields 423.0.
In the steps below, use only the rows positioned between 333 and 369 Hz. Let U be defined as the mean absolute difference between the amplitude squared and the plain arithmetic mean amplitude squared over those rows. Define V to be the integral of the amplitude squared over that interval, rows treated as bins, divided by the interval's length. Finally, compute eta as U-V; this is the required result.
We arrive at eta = -2731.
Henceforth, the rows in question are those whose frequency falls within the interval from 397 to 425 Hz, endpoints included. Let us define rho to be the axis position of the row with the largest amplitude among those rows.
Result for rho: 407.0 Hz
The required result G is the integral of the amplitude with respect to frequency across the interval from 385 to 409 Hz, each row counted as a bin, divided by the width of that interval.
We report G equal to 52.2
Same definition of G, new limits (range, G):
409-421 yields 51.4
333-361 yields 55.1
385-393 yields 52.5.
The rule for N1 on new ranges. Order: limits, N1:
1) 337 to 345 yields 154.5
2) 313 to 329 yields 155.1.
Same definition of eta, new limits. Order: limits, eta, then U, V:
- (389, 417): -2587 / 94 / 2682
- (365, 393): -2415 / 201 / 2616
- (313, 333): -2937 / 111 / 3048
